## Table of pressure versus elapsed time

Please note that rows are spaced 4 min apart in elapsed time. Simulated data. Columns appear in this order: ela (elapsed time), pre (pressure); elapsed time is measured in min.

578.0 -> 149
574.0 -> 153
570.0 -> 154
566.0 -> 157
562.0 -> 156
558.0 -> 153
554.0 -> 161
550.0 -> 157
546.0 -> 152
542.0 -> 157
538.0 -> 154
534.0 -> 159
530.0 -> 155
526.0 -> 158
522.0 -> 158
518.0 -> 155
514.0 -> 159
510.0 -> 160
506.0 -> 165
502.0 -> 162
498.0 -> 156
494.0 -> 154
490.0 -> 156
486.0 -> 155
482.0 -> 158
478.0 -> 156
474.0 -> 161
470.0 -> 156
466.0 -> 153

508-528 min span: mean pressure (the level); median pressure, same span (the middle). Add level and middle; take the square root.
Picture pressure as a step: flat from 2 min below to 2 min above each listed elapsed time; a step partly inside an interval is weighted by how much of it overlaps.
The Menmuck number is 17.8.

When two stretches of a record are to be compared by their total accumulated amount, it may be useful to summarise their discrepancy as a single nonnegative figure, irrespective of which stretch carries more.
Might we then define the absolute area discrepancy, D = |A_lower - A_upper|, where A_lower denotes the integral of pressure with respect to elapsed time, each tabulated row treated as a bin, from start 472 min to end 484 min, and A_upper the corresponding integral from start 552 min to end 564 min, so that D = 20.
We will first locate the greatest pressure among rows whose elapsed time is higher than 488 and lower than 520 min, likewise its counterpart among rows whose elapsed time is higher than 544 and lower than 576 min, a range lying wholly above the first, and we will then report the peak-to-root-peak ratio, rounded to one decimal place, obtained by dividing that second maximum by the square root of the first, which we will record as 12.5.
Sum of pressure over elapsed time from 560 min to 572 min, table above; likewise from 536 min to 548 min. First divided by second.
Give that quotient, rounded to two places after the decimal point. 1.01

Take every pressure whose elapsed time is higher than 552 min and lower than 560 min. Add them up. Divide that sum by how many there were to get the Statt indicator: 157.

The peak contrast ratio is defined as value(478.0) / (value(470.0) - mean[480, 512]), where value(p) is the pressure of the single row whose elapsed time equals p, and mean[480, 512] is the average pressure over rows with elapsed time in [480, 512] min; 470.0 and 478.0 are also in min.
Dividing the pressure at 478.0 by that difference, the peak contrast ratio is -69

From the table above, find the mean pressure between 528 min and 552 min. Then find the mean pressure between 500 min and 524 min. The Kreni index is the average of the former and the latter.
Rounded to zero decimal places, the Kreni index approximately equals 158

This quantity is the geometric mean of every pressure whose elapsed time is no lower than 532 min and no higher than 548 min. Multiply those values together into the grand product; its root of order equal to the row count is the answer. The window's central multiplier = 155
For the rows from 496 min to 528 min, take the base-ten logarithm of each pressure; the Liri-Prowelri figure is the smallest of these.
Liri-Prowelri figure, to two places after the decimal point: 2.19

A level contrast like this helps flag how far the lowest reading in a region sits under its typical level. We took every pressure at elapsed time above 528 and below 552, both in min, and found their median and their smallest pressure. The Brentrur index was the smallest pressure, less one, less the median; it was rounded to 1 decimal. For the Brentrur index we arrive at -5.0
